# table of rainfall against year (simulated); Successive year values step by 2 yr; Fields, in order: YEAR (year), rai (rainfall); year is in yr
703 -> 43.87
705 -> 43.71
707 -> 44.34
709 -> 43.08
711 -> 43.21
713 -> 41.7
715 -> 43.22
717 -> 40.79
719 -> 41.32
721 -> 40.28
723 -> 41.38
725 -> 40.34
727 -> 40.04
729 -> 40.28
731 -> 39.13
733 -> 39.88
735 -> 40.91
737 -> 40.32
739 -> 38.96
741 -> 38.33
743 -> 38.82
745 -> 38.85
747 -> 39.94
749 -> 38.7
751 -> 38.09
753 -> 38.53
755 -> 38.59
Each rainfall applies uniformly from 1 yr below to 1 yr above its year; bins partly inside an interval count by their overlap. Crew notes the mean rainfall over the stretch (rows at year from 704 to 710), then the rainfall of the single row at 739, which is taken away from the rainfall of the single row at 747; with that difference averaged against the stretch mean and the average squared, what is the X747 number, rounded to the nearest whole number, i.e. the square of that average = 499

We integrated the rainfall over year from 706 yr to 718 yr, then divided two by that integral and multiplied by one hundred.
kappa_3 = 0.39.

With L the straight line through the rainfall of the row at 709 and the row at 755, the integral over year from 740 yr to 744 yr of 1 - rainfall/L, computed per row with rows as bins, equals 0.13 yr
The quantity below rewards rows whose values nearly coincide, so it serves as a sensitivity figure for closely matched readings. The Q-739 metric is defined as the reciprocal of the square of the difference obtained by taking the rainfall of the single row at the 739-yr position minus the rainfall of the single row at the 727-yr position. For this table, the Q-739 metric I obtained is 0.86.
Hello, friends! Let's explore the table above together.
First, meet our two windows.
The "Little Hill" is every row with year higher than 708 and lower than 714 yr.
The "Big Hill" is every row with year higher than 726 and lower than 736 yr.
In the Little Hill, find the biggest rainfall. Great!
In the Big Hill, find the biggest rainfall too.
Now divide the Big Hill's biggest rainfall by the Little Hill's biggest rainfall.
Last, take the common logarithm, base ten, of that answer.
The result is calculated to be -0.024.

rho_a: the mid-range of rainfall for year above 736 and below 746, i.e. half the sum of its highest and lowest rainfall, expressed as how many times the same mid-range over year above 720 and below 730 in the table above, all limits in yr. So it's 0.966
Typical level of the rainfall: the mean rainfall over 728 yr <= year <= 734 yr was 39.8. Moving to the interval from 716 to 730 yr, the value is 40.6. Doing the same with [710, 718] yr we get 42.2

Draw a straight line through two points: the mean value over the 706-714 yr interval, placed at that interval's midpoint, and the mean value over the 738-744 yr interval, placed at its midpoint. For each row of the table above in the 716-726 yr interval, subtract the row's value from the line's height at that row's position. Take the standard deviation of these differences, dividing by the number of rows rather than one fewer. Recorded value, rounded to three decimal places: 0.531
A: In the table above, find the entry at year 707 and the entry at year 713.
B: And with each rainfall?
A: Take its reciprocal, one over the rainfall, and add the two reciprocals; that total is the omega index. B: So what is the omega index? 0.0465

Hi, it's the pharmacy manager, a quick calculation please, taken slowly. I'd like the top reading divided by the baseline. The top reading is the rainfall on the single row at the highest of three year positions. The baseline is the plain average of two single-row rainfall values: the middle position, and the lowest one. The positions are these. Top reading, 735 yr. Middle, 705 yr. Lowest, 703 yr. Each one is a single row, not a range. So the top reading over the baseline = 0.934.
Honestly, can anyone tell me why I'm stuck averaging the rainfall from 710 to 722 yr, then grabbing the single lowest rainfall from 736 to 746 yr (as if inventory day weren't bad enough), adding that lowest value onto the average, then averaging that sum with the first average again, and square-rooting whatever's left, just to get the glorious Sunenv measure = 7.81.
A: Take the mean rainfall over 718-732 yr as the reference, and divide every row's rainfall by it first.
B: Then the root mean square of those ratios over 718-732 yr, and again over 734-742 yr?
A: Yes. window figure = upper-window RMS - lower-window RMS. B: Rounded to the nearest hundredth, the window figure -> -0.02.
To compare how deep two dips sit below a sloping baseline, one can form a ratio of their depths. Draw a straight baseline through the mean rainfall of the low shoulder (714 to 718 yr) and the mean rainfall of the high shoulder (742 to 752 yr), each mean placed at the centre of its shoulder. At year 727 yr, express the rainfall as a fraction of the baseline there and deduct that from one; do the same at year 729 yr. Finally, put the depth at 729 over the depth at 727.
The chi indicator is 0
